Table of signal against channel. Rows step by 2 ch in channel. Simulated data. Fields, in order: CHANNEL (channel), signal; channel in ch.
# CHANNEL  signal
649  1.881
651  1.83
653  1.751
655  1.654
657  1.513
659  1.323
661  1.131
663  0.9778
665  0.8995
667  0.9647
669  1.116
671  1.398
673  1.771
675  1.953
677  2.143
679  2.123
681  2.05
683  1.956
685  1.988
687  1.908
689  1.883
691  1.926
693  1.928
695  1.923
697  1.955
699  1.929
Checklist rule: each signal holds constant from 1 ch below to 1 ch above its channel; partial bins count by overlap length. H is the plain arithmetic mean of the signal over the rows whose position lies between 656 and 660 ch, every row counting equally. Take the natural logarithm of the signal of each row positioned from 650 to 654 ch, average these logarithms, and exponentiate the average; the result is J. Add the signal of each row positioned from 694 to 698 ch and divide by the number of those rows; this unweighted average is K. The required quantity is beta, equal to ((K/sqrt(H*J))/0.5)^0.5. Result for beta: 1.56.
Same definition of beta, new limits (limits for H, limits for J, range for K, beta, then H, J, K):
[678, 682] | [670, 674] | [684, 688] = 1.47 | 2.1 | 1.57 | 1.9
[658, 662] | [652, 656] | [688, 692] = 1.62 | 1.2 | 1.70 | 1.9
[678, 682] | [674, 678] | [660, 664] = 1.01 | 2.1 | 2.05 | 1.1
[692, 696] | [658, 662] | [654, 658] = 1.44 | 1.9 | 1.22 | 1.6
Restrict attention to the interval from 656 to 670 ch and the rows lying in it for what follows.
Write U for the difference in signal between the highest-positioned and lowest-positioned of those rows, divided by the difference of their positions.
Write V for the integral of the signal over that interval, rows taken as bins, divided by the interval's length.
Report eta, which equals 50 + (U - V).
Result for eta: 48.83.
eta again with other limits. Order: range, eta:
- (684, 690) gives 48.05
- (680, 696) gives 48.05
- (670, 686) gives 48.12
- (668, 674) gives 48.74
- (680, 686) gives 47.99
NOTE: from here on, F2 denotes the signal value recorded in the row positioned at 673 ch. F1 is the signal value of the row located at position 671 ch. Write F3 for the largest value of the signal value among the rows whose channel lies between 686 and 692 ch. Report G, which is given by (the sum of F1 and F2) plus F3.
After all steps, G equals 5.1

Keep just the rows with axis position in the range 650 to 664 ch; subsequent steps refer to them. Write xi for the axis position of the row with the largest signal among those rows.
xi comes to 651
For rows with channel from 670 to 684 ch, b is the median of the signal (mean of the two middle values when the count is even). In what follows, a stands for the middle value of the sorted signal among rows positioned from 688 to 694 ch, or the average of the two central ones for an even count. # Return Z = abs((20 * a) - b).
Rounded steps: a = 1.93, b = 1.96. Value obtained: 36.6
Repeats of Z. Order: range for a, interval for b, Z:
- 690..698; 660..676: 37.4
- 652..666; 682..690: 24.5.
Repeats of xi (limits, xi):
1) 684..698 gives 685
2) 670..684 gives 677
